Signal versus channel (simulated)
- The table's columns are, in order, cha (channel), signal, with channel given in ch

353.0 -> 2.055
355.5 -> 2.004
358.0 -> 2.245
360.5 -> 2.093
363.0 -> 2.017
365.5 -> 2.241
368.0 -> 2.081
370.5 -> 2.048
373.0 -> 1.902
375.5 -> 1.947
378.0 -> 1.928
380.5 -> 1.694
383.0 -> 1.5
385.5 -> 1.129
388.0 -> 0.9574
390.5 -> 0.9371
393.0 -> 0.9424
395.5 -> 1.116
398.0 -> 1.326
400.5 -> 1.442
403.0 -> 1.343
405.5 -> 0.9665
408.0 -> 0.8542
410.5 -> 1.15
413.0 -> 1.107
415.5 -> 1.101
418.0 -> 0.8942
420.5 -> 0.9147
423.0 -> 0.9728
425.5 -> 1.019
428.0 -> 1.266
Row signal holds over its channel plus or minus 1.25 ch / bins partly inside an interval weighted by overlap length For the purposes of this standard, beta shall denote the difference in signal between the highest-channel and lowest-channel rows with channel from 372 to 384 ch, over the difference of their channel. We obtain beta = -0.040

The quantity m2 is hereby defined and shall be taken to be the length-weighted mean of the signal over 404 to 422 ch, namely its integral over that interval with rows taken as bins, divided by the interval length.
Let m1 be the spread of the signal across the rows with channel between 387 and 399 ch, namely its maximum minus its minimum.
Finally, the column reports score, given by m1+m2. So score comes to 1.4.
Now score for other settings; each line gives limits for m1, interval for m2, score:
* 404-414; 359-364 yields 2.4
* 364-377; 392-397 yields 1.4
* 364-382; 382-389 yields 1.7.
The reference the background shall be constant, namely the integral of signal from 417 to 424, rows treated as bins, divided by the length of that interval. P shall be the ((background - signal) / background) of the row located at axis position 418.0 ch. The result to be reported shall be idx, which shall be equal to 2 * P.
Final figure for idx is 0.1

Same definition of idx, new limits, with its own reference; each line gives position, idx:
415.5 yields -0.4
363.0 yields -2.4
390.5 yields 0.0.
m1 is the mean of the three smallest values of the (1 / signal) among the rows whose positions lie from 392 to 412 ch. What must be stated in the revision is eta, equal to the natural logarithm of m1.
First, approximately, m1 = 0.73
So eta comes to -0.31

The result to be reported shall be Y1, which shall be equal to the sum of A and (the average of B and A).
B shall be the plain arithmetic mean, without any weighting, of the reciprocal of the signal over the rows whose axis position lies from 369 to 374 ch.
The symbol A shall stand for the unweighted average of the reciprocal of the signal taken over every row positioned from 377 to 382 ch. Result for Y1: 1.1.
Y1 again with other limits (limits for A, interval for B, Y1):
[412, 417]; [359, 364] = 1.6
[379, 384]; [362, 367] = 1.2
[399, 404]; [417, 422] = 1.6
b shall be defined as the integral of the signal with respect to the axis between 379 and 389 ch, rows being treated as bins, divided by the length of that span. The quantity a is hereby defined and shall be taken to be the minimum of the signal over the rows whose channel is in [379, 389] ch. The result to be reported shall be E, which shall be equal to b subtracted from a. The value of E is -0.387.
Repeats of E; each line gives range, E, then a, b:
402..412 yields -0.218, 0.8542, 1.1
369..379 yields -0.058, 1.902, 2.0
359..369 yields -0.095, 2.017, 2.1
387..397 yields -0.060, 0.9371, 1.0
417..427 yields -0.065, 0.8942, 1.0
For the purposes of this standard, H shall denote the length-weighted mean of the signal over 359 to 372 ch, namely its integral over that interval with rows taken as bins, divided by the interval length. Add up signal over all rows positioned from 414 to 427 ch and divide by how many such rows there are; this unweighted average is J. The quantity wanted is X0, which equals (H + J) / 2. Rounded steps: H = 2.10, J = 0.98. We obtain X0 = 1.54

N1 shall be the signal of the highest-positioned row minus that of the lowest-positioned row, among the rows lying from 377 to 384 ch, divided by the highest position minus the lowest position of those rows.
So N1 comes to -0.09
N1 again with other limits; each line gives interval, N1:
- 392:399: 0.08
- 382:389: -0.11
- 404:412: 0.04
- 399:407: -0.10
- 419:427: 0.02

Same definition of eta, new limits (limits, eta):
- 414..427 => -0.03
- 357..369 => -0.78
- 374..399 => -0.61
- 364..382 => -0.75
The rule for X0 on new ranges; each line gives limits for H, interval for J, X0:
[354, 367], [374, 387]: 1.88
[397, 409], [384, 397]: 1.10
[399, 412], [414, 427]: 1.07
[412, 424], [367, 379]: 1.49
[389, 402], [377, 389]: 1.30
